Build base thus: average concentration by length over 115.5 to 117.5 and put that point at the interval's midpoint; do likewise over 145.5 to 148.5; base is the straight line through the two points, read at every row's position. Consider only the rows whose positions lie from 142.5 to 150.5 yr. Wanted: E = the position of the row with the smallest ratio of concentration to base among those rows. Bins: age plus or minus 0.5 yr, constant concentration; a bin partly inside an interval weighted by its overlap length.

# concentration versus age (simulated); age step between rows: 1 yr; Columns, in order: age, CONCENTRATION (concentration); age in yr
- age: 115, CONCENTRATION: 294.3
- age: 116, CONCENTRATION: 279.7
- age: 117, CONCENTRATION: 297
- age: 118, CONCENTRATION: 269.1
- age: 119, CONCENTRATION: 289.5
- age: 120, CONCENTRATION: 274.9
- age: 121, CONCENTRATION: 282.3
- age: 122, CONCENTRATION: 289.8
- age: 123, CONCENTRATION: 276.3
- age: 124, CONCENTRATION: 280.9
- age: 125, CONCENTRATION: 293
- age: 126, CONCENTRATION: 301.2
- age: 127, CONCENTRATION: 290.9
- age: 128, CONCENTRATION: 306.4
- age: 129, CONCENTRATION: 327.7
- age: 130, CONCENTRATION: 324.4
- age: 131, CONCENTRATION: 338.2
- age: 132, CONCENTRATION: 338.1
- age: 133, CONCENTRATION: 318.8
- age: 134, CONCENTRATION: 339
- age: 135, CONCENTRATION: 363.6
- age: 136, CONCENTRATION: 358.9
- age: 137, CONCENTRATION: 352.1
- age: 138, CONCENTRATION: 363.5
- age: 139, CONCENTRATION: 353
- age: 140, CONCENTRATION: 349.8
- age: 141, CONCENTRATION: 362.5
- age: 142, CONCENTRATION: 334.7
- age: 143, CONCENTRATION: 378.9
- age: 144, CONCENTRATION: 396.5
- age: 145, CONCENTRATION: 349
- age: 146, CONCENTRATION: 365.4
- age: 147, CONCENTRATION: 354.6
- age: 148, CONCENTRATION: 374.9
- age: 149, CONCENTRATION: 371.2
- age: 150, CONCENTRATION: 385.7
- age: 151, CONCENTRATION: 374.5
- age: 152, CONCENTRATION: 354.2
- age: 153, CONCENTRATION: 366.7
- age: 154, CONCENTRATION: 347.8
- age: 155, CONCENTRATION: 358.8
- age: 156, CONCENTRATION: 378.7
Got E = 145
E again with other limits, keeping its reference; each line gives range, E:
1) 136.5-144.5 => 142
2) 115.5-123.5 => 123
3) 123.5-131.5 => 124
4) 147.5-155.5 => 154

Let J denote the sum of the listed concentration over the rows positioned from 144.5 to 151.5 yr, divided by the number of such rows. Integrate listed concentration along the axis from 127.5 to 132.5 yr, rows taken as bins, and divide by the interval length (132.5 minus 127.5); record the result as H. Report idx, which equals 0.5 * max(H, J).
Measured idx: 184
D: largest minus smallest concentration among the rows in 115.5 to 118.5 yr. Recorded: 28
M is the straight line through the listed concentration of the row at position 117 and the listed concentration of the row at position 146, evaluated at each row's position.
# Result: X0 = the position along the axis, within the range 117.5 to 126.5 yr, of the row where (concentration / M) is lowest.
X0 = 123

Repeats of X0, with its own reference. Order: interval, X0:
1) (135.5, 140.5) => 140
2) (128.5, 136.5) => 133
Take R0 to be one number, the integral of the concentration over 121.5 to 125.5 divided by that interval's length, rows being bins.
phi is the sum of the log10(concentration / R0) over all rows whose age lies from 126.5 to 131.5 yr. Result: 0.23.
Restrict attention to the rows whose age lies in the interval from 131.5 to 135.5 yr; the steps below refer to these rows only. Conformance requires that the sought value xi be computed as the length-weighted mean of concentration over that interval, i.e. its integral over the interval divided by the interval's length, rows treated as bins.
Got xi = 340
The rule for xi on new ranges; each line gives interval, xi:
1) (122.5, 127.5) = 288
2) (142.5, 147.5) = 369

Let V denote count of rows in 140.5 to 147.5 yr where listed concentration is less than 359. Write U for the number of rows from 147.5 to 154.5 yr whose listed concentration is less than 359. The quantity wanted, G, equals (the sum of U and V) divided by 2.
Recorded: 2.5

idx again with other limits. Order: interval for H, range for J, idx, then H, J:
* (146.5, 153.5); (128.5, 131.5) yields 184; 369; 330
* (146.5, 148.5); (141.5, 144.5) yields 185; 365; 370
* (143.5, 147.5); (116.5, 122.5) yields 183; 366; 284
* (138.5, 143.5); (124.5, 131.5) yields 178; 356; 312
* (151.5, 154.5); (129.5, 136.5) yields 178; 356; 340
